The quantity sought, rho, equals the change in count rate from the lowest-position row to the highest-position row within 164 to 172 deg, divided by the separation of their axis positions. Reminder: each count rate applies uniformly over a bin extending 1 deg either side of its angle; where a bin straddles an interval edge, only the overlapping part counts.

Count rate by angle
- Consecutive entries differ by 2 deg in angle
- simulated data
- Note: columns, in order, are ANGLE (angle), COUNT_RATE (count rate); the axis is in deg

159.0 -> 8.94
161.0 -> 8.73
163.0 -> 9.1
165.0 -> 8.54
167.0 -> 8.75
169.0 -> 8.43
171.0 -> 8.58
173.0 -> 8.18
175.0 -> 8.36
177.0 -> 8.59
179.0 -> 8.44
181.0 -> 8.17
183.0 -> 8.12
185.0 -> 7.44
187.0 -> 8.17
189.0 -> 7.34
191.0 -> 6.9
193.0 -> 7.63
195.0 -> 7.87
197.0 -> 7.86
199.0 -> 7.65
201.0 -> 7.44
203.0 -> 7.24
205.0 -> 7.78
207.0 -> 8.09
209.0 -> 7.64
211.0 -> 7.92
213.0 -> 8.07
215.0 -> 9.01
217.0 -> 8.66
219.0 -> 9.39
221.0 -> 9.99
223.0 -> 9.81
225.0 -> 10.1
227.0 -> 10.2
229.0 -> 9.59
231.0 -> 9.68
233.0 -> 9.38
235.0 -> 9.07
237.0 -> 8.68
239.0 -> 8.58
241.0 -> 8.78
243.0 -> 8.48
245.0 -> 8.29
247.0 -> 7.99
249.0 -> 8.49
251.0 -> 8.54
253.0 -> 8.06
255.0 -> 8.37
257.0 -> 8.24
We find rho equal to 0.01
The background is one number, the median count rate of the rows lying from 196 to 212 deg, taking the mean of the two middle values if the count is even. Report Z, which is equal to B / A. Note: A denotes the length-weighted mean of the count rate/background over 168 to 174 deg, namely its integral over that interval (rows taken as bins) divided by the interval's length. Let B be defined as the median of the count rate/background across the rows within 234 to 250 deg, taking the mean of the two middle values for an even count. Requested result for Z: 1.02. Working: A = 1.09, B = 1.11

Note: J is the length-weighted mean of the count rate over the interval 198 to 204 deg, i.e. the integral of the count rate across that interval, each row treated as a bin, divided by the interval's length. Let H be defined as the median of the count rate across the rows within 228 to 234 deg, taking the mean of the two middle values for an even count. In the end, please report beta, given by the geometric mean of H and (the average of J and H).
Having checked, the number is 9.0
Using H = 9.6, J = 7.44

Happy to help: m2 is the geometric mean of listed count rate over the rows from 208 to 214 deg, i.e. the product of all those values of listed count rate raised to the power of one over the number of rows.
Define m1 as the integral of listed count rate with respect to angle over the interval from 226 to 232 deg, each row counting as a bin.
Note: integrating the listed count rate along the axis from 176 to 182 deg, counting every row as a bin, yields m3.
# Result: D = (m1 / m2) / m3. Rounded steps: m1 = 59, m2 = 7.9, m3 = 50.4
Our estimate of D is 0.149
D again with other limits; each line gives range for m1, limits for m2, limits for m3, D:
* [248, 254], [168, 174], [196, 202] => 0.130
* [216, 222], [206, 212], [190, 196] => 0.159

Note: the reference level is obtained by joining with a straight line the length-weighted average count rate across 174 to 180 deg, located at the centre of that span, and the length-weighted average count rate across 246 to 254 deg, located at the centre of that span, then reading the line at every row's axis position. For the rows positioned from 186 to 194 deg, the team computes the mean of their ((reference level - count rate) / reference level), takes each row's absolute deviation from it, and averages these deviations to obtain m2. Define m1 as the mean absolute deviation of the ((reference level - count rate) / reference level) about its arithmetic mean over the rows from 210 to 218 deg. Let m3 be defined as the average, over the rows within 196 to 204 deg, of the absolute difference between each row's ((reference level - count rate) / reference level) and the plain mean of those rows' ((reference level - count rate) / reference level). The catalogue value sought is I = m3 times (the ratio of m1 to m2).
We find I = 0.027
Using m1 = 0.0508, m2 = 0.046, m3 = 0.024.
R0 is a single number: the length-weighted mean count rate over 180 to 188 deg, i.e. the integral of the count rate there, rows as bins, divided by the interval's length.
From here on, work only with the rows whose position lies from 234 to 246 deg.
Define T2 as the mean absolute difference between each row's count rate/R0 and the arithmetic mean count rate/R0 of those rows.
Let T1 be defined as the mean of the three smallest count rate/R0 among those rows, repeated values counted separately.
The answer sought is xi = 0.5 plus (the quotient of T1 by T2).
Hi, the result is 43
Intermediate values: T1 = 1.06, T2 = 0.025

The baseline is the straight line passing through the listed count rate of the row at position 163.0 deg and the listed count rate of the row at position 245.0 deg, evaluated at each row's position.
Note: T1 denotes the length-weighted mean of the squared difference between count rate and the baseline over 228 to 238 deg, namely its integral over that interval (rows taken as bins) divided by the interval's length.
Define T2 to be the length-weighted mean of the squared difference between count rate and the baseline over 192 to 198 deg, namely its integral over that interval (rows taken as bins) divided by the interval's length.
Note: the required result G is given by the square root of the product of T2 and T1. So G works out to 0.94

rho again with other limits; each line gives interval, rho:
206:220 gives 0.11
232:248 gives -0.10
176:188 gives -0.04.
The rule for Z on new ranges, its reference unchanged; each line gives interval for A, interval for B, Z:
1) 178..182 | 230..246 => 1.05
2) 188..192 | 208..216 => 1.12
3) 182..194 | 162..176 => 1.12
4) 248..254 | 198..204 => 0.89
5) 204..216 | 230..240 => 1.12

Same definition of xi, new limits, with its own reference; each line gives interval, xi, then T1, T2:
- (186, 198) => 22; 0.91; 0.042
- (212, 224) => 15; 1.08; 0.072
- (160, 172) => 50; 1.07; 0.022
